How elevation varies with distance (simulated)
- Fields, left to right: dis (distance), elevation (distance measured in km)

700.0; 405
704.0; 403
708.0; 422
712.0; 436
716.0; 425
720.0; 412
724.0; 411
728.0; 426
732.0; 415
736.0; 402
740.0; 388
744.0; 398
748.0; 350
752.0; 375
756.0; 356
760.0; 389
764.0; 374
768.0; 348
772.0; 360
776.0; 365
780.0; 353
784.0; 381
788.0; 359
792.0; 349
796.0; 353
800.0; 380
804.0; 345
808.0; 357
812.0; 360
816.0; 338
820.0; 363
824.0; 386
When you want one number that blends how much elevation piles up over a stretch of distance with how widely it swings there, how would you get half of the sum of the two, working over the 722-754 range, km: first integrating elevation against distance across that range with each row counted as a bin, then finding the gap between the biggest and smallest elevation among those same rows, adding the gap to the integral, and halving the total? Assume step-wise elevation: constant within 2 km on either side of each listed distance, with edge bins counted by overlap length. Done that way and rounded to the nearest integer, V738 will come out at 6368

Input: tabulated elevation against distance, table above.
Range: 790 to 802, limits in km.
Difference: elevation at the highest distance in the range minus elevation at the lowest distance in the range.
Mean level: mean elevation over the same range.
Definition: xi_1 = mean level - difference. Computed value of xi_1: 330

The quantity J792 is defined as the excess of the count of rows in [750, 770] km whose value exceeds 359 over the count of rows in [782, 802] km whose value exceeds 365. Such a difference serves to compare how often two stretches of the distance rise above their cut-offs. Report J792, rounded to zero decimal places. 1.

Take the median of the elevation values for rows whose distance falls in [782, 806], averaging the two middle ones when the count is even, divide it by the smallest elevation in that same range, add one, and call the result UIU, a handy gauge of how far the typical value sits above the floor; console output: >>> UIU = 2.03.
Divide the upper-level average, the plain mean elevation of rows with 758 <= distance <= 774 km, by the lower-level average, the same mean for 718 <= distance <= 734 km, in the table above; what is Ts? 0.88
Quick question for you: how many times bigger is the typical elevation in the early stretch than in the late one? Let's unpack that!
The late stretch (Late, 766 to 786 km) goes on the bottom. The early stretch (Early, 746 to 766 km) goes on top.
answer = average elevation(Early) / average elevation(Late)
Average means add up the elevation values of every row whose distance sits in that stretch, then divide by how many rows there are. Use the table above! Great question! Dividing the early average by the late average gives 1.02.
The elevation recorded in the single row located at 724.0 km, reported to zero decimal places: 411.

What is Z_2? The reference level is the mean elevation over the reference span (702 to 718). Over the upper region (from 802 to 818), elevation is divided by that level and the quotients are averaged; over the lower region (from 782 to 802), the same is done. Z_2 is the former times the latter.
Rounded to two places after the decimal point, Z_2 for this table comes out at 0.72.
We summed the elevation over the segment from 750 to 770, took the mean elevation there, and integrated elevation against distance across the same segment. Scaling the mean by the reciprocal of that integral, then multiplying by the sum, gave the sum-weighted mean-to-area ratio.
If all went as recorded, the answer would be 92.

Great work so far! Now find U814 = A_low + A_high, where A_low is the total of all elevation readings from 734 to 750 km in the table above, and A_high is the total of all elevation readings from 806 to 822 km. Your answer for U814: 2956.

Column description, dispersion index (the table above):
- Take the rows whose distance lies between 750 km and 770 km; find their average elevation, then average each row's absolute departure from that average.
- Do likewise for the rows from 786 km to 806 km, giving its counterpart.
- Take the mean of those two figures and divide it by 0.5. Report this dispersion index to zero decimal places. 23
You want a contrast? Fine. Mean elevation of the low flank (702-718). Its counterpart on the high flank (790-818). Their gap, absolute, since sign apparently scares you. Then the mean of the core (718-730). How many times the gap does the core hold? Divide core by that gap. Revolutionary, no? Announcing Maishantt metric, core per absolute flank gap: 6.2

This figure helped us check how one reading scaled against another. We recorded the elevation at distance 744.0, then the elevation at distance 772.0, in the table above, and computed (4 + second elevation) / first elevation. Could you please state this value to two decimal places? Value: 0.91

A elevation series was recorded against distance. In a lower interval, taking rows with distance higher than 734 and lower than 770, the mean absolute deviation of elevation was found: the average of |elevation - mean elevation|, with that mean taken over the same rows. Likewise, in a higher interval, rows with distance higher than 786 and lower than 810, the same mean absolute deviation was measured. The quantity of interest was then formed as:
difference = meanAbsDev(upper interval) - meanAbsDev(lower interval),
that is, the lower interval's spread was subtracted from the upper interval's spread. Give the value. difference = -8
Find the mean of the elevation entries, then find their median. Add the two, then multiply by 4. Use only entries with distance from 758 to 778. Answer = 2929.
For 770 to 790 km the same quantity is 2894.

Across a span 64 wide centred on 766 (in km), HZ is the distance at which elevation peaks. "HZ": 736.0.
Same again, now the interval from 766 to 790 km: 784.0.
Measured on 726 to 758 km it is 728.0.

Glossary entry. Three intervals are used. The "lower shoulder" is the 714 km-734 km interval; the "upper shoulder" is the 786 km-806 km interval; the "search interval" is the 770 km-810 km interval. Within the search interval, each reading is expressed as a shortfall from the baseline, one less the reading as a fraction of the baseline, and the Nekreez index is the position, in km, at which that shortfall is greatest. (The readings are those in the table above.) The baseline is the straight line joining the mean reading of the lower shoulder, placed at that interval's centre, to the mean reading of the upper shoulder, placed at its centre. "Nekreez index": 780.0 km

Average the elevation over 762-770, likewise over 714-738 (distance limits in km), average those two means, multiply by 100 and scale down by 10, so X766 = 3881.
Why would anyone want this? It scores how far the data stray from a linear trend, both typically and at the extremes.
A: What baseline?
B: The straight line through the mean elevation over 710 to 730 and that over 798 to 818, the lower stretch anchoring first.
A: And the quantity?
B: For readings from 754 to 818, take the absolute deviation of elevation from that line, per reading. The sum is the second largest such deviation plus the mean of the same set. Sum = 54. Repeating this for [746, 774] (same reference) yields 66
